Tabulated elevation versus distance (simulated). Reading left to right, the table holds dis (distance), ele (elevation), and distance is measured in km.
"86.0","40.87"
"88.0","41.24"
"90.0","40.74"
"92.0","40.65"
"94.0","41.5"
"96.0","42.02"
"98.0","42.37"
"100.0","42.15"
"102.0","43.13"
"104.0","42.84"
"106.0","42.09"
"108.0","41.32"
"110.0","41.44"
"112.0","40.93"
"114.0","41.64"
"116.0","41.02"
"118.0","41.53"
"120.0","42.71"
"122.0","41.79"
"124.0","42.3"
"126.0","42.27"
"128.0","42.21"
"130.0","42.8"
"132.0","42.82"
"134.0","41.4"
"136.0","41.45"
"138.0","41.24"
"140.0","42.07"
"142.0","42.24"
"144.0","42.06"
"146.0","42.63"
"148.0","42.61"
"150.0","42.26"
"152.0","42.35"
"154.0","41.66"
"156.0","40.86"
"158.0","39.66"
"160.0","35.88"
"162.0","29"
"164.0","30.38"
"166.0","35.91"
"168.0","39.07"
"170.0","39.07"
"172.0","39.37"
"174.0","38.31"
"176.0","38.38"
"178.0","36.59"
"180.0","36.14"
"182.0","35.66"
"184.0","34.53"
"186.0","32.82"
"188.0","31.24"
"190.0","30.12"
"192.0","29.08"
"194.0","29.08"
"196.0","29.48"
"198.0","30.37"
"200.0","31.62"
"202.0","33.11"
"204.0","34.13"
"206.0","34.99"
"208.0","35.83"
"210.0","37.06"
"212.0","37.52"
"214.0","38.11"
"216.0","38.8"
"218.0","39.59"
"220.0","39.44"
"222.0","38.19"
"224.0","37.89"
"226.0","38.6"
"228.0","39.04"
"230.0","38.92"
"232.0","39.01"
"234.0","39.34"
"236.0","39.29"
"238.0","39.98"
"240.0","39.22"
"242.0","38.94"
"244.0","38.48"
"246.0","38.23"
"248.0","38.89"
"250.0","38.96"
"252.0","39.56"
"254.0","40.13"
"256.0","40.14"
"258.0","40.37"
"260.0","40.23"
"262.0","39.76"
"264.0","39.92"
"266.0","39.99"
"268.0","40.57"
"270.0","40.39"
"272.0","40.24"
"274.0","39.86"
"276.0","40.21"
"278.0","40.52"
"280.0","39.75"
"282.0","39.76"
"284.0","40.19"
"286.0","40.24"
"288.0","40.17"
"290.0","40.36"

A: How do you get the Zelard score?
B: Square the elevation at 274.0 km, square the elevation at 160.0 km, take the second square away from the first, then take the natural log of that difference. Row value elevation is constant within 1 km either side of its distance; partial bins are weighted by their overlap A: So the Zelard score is 5.7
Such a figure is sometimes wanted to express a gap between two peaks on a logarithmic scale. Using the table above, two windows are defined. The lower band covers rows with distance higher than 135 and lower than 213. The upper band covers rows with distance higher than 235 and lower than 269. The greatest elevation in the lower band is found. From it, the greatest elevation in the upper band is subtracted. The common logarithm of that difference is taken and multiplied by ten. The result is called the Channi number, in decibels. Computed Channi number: 3.1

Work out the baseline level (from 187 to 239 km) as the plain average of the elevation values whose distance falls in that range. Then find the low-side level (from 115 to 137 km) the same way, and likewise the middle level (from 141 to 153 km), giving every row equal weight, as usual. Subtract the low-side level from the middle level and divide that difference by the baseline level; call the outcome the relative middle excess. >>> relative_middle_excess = 0.009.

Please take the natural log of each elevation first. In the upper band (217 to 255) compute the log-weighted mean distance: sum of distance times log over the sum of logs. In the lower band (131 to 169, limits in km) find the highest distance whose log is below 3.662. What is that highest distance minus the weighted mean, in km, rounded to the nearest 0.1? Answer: -70.0 km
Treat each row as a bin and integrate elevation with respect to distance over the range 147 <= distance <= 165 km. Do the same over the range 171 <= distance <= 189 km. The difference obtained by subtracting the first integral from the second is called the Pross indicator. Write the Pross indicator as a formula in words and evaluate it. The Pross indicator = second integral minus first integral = -43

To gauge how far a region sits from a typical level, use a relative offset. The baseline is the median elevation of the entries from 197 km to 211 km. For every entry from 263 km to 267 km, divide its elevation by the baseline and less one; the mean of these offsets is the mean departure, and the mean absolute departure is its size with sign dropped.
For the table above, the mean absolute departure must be 0.17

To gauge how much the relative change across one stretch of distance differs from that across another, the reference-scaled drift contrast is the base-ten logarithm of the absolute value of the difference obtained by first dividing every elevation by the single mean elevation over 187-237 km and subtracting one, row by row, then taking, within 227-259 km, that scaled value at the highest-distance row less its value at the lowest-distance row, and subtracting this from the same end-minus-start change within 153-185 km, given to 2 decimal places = -0.62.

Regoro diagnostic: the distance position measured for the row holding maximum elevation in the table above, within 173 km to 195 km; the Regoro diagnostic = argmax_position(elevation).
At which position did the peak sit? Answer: 176.0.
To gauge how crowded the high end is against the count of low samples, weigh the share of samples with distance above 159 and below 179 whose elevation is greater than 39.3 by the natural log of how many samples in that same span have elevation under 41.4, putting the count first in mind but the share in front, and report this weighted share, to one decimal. 0.2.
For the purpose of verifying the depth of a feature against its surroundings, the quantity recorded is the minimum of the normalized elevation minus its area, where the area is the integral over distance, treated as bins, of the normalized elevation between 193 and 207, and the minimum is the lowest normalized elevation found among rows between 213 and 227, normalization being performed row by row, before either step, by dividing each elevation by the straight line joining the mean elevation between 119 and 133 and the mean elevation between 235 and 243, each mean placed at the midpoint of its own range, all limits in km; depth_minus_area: -10.1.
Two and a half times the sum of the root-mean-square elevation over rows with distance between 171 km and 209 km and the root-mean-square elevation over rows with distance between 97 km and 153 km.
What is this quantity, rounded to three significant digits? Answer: 190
